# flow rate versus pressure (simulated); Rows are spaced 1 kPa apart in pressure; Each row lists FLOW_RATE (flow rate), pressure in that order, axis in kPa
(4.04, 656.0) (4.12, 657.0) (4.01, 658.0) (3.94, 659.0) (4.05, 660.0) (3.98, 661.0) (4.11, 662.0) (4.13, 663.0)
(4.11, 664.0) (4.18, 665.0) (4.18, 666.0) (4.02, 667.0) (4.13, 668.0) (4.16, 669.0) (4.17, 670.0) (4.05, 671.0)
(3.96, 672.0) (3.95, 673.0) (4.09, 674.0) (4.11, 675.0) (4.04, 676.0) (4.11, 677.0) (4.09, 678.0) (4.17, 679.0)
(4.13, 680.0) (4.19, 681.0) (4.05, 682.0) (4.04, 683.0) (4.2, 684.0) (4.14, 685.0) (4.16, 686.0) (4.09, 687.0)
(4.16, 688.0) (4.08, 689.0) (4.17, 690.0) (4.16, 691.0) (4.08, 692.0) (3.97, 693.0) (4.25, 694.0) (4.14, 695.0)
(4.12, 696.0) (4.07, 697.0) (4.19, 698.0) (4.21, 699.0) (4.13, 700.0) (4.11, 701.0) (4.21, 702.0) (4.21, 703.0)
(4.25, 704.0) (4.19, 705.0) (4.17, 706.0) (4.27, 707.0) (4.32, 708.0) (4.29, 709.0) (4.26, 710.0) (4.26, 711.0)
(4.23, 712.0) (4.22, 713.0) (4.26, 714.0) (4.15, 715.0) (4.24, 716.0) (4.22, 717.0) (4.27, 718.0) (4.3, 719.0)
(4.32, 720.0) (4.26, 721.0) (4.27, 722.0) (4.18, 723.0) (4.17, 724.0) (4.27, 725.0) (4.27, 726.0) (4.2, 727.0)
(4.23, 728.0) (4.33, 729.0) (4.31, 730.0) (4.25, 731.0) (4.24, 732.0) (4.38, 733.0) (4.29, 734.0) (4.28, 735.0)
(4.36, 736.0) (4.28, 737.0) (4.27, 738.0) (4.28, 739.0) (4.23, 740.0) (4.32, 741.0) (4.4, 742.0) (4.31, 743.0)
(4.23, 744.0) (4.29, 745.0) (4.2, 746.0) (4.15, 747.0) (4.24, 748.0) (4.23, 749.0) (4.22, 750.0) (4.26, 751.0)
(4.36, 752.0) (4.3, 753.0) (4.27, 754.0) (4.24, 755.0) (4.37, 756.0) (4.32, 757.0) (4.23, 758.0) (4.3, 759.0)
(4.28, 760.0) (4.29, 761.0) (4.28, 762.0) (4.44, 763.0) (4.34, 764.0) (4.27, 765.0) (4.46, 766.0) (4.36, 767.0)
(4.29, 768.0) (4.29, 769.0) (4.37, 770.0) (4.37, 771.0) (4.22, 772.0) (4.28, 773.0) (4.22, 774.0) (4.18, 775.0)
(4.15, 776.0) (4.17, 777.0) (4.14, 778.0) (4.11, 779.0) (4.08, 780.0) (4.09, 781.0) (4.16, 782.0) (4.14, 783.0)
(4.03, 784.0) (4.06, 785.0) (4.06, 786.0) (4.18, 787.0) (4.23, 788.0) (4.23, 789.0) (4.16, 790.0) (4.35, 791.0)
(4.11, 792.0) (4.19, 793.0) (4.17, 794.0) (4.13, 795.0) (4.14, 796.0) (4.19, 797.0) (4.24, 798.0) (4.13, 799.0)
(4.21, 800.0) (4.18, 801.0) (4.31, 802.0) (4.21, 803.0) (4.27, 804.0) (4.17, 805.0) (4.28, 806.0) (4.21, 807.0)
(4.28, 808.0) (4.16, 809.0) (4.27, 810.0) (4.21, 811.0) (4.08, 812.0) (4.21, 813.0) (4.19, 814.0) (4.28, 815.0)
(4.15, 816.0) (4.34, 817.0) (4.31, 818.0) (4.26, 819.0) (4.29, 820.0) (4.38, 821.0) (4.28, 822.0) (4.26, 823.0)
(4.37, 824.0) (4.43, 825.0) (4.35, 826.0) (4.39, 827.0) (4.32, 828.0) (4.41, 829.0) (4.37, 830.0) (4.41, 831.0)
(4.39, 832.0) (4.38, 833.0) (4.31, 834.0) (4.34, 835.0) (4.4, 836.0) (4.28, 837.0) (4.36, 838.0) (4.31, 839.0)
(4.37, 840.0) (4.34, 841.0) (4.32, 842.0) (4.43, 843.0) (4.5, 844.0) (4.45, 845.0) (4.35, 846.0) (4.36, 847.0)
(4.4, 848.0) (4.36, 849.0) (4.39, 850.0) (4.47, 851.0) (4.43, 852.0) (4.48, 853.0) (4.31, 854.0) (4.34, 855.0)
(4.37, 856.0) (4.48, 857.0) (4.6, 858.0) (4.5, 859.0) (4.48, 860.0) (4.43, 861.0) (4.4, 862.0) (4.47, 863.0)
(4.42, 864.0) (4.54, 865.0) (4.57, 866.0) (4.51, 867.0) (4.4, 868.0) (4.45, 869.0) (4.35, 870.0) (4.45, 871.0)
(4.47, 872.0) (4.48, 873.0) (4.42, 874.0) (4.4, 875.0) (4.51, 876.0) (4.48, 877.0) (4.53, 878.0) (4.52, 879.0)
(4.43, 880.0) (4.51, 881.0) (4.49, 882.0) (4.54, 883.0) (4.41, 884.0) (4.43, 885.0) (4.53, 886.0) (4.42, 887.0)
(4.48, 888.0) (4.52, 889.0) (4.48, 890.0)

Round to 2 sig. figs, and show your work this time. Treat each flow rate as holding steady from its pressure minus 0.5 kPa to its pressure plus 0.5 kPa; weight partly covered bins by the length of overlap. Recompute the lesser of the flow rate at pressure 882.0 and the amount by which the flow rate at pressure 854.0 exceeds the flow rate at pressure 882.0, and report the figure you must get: -0.18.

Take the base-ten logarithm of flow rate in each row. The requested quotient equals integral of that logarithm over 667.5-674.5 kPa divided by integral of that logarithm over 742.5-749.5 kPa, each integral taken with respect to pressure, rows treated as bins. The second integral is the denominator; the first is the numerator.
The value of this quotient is 1.0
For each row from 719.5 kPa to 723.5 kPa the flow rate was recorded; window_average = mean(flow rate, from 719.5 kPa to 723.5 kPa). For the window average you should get 4.3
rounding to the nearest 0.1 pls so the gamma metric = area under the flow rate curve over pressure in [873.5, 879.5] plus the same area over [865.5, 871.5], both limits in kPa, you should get 53.6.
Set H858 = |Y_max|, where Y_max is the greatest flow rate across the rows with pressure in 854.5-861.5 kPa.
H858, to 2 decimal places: 4.60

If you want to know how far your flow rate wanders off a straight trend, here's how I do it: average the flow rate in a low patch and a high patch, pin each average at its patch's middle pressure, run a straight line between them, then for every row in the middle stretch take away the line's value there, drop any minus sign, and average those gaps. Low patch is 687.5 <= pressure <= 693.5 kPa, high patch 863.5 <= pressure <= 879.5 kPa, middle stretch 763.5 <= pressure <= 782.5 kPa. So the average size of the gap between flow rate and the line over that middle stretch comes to 0.10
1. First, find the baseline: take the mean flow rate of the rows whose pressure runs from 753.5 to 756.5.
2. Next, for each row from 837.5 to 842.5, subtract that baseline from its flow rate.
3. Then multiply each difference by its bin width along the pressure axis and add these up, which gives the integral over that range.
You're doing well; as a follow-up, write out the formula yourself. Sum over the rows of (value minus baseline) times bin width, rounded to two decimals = 0.23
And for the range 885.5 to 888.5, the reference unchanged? 0.55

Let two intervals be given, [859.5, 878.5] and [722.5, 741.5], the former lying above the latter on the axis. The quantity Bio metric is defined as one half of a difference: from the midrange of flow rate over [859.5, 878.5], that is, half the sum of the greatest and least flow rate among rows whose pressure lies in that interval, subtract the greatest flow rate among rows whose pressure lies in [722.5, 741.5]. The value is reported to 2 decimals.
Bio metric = 0.04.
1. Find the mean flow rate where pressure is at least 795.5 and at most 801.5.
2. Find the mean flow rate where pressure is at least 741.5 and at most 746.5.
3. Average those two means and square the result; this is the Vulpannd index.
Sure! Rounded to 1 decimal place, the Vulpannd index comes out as 17.9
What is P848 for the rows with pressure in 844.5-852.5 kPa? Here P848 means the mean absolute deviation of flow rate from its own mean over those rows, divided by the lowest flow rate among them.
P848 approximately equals 0.0084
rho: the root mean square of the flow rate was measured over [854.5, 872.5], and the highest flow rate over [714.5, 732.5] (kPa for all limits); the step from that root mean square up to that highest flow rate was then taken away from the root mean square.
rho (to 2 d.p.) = 4.59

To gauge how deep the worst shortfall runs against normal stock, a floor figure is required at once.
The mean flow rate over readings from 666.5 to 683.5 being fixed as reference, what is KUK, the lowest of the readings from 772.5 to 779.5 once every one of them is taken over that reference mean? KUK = 1.01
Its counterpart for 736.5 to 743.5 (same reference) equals 1.04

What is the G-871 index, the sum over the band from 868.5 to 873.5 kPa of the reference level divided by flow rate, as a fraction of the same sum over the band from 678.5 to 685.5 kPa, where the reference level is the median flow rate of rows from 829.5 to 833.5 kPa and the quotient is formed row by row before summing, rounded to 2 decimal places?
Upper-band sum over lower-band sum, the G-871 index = 0.66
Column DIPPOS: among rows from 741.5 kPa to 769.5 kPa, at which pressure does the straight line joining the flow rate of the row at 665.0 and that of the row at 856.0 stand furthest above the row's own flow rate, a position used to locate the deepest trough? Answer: 747.0 kPa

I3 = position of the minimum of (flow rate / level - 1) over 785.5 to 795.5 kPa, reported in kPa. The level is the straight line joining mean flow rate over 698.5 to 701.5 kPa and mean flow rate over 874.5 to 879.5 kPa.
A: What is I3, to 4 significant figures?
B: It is 786.0 kPa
